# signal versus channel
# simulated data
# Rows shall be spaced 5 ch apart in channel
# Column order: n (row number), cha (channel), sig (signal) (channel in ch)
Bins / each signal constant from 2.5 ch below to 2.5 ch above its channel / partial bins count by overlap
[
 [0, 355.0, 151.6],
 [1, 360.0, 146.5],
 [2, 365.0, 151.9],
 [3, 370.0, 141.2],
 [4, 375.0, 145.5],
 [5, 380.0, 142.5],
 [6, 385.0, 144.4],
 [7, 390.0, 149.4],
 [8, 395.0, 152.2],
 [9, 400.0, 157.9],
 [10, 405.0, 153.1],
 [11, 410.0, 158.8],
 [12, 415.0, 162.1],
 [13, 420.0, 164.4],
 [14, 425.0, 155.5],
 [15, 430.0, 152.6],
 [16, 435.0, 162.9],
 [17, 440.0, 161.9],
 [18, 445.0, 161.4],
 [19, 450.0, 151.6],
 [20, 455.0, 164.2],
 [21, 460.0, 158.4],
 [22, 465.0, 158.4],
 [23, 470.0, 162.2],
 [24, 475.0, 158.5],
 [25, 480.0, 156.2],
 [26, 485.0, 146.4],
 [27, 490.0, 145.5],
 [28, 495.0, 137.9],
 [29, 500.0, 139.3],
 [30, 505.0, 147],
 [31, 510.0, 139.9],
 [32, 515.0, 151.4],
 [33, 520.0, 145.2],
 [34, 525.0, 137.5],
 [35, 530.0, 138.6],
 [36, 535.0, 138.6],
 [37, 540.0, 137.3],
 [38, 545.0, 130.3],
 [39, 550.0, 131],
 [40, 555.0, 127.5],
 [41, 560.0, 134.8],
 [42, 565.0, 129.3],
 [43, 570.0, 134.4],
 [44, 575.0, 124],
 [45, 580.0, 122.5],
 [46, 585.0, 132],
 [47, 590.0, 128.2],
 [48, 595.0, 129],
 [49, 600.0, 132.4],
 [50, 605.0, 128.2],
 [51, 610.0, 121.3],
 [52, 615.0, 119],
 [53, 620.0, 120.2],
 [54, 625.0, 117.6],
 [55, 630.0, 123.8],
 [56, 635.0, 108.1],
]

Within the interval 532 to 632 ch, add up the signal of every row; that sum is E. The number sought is 2561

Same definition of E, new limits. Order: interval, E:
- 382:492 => 3438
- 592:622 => 750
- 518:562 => 1221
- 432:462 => 960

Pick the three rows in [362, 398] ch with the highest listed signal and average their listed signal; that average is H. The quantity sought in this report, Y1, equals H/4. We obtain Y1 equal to 37.8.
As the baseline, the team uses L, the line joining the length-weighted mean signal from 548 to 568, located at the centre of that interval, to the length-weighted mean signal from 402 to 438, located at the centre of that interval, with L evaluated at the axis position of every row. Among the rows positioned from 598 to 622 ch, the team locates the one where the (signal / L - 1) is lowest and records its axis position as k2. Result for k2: 615.0 ch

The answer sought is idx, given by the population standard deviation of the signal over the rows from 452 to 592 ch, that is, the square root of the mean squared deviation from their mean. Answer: 11.8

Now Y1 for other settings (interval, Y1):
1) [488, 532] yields 37.0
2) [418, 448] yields 40.8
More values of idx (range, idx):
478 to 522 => 5.6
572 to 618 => 4.5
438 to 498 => 7.8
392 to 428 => 4.2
